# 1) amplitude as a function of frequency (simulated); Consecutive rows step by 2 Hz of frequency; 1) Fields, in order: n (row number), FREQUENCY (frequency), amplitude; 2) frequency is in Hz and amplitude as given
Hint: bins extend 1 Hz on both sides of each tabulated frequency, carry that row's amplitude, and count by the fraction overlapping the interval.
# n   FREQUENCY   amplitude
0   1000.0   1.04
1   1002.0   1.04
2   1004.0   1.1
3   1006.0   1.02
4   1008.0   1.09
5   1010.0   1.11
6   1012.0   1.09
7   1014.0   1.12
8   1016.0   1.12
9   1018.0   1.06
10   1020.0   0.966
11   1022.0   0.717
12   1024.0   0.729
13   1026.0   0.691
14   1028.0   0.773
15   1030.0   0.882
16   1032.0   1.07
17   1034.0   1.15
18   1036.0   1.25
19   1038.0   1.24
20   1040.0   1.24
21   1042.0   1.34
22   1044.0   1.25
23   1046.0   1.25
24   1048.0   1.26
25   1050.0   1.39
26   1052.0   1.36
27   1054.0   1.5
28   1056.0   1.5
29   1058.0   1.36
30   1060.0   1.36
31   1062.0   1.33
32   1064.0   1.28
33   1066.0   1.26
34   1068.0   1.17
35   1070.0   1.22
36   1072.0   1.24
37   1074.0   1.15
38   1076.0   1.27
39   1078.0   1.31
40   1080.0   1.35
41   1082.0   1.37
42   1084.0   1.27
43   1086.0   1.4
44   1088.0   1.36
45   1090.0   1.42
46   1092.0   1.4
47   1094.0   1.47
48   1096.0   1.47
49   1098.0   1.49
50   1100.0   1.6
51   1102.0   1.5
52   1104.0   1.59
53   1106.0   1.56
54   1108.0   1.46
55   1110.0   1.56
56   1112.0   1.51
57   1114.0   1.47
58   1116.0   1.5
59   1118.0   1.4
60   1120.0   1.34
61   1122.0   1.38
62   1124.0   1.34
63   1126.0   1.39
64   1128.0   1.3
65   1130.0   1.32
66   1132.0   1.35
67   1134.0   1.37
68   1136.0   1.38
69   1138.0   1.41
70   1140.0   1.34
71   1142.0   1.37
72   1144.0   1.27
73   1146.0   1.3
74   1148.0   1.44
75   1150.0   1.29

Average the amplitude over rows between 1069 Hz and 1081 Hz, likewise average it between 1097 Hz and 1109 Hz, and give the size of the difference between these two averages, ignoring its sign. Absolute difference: 0.28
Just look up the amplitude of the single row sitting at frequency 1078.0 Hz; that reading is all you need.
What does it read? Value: 1.31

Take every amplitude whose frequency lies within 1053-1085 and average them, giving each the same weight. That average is 1.31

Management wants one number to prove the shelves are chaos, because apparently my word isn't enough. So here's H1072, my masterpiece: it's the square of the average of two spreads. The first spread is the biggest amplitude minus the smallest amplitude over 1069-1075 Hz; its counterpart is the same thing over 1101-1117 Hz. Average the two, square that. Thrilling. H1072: 0.012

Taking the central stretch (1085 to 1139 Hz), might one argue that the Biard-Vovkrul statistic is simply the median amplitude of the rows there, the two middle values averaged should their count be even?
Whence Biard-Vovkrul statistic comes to 1.41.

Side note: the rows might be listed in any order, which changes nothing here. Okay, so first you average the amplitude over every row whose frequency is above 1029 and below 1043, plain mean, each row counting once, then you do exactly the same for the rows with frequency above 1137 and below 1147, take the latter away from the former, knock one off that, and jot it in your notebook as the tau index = -1.17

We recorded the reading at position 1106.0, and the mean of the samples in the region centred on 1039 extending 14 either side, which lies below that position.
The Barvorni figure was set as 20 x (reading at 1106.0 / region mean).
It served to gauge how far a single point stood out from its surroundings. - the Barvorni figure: 27.1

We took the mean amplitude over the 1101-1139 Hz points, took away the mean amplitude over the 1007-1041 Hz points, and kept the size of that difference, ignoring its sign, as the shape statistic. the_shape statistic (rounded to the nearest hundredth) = 0.41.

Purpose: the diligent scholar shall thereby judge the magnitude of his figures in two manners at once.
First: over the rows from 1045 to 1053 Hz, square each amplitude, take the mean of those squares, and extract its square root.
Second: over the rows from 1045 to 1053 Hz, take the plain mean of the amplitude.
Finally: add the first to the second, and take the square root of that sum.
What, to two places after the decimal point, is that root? 1.62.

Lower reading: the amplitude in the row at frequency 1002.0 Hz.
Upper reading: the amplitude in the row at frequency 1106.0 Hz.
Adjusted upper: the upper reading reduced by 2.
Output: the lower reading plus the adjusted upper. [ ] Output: 0.60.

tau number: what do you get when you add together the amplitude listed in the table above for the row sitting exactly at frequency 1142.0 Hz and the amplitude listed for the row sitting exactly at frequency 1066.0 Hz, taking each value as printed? 2.63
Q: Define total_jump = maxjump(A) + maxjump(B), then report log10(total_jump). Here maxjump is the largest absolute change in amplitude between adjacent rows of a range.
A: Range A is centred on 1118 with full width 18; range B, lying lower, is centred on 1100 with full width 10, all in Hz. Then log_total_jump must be -0.68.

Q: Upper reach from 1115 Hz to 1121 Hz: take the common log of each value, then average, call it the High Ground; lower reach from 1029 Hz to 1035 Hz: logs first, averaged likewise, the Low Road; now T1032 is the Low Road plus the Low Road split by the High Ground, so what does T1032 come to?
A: 0.1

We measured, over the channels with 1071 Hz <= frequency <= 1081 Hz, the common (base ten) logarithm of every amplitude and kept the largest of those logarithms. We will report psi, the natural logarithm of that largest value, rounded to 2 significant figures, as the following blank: -2.0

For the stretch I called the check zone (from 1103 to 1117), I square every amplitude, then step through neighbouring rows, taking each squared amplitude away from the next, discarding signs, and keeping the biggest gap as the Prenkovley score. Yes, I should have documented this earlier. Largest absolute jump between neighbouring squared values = 0.30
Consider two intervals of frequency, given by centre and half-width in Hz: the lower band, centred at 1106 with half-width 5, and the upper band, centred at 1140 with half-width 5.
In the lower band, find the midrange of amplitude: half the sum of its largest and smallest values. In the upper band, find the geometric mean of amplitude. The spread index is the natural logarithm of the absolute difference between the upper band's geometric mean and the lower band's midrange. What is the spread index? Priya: -1.8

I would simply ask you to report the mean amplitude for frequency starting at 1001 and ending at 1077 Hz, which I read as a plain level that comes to 1.16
